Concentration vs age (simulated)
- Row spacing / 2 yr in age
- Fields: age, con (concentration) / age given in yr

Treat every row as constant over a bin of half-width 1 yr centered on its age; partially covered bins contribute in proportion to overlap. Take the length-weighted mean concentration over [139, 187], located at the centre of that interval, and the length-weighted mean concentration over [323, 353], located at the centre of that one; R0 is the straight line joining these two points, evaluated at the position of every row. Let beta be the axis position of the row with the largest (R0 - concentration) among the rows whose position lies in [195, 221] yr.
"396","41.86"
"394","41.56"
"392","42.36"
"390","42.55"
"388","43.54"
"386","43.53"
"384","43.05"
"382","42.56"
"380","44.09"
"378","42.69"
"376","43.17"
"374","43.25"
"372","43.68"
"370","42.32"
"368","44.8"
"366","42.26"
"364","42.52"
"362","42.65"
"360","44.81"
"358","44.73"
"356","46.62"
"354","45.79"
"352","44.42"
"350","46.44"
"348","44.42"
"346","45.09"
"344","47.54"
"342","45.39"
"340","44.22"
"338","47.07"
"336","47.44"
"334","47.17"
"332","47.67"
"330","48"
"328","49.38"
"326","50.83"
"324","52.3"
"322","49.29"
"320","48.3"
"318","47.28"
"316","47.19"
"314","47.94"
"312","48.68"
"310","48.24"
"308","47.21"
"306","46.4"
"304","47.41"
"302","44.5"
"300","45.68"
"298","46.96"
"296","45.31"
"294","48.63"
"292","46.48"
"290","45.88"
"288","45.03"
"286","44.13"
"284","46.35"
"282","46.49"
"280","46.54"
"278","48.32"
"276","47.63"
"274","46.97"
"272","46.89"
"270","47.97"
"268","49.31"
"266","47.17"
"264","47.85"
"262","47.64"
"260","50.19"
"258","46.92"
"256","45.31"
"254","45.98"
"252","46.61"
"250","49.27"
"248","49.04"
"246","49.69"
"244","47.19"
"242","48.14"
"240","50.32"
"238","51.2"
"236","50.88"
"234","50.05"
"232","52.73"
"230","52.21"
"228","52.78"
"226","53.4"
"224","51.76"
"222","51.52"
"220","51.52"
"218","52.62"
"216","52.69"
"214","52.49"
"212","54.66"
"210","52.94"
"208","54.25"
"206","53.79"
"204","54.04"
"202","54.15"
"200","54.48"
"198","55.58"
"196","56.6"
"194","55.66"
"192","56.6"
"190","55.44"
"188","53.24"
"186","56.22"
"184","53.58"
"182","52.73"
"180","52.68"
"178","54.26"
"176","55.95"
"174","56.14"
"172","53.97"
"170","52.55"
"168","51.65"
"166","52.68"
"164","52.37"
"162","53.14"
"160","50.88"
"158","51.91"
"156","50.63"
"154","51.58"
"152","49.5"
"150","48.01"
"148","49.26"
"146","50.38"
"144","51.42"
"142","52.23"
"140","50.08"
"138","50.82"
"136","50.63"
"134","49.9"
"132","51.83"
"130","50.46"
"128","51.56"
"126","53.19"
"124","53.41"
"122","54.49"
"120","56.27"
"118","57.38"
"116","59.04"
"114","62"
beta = 220 yr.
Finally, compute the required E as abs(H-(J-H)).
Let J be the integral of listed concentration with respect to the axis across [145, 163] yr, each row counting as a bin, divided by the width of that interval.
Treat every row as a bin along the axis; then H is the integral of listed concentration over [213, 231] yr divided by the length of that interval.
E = 54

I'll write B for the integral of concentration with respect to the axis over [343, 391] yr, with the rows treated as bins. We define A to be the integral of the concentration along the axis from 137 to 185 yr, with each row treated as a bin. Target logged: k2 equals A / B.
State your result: 1.18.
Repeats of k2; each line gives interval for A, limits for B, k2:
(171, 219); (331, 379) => 1.21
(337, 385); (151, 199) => 0.83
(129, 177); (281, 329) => 1.09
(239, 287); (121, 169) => 0.93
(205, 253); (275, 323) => 1.09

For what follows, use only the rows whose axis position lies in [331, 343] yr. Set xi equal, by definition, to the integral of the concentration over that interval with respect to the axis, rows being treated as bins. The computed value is 558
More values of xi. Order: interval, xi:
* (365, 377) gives 519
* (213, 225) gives 625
